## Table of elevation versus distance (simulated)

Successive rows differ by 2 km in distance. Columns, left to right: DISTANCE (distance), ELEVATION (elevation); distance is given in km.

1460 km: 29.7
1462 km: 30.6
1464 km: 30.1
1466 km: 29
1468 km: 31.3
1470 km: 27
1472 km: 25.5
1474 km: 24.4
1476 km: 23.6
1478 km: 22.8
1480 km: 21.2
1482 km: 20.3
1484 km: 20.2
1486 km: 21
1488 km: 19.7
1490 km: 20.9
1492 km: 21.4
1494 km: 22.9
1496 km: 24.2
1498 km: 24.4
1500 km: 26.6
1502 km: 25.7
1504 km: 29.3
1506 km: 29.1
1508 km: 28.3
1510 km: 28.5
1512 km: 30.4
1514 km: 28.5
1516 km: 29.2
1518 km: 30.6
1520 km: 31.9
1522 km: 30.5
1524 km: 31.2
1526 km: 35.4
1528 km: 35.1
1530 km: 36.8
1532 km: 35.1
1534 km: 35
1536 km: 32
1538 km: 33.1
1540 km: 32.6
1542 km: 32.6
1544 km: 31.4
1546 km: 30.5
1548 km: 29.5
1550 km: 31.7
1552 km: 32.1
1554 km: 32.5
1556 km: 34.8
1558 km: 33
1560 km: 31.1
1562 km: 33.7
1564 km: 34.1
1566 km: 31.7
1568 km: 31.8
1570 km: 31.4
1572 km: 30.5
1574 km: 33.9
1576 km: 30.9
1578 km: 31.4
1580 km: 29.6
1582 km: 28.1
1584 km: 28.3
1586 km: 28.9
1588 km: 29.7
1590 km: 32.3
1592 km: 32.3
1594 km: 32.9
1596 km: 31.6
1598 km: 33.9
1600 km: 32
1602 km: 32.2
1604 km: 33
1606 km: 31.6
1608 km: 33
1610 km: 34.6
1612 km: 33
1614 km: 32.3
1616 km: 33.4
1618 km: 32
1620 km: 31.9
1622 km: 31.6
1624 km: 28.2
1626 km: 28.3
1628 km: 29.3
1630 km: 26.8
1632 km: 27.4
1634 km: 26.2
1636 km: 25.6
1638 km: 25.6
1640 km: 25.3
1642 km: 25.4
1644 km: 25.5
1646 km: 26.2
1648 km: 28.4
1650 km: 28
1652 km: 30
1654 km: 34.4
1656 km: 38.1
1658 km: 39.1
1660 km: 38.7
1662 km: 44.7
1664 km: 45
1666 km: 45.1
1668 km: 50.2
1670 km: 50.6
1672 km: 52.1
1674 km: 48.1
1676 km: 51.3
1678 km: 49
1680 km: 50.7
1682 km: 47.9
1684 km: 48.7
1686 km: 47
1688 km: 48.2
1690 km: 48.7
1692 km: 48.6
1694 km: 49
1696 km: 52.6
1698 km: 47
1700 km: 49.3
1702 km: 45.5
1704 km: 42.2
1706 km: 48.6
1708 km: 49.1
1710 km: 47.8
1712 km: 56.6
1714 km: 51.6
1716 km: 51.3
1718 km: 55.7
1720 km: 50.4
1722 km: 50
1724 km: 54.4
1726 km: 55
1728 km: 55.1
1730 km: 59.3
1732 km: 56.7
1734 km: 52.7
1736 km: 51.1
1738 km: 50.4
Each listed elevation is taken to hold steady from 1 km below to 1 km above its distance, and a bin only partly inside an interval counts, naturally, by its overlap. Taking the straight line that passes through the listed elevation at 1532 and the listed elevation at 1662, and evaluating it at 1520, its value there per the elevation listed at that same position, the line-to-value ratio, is 1.1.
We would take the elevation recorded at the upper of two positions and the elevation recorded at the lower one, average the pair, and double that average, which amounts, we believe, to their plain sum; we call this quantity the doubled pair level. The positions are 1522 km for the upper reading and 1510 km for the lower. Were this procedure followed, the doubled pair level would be 59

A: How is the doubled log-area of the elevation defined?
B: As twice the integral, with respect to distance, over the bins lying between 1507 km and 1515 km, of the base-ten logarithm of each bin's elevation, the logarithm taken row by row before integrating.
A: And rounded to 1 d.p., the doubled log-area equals 23.4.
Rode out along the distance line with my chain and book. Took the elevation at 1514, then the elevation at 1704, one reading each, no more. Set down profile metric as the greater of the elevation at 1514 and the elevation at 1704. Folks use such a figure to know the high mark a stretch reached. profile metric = 42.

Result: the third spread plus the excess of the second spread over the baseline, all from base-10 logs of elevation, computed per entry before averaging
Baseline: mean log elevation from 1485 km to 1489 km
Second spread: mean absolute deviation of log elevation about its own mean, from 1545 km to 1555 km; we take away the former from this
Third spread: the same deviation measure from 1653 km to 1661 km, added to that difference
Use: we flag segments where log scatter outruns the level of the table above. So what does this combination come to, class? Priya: -1.28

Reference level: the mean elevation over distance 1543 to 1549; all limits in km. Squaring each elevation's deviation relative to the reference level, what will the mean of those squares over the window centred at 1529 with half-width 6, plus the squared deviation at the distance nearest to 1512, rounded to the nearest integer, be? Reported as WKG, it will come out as 21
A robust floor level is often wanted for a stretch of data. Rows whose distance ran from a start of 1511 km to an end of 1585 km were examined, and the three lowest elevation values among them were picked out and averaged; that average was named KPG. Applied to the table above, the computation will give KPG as 28.3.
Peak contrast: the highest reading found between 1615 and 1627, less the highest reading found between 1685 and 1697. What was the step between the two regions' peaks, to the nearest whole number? -19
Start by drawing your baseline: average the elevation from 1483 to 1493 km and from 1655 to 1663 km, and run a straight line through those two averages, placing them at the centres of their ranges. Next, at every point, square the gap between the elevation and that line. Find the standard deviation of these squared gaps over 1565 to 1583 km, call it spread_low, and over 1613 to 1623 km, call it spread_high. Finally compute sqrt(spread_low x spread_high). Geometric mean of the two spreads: 5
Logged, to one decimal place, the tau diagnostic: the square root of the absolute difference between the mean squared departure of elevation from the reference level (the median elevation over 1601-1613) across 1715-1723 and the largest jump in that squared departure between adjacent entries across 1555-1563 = 18.9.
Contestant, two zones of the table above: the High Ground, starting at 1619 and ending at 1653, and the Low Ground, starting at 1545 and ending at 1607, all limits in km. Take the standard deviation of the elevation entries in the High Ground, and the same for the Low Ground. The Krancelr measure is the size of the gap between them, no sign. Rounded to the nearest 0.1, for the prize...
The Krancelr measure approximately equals 0.4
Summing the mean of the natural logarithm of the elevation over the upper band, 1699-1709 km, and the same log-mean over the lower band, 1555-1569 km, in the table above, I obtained 7.34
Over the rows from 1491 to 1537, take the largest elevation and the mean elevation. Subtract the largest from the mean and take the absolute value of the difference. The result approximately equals 7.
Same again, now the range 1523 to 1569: 4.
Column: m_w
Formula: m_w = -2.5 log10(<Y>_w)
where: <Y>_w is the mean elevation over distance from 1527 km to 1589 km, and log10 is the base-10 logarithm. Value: -3.76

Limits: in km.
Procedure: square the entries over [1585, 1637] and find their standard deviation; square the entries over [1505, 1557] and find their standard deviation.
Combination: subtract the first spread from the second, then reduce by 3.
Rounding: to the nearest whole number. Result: -1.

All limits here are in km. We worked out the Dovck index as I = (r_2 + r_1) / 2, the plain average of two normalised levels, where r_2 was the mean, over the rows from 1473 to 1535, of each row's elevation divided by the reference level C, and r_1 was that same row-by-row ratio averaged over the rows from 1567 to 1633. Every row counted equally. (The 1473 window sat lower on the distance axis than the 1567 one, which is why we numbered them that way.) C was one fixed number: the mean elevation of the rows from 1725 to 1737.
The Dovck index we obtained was 0.53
